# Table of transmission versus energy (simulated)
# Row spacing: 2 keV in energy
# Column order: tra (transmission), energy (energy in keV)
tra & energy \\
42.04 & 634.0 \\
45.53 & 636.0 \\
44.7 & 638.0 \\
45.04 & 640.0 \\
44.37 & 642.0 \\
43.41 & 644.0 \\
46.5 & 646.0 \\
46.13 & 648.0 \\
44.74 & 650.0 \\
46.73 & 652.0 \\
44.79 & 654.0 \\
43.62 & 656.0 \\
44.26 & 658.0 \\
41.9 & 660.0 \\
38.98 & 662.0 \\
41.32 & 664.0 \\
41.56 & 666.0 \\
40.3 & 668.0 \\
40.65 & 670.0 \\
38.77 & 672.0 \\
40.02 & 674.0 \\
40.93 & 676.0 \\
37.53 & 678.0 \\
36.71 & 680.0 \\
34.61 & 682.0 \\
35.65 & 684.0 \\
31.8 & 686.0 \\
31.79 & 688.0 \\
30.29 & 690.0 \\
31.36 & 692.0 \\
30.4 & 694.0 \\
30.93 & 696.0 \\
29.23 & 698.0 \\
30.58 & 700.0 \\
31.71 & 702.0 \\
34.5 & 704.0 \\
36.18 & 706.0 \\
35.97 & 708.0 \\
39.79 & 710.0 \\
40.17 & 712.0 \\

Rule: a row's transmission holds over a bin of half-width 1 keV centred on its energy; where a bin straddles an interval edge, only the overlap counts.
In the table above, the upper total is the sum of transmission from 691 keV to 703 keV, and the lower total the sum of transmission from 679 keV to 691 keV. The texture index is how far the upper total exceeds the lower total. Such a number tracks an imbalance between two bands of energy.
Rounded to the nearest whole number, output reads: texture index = -17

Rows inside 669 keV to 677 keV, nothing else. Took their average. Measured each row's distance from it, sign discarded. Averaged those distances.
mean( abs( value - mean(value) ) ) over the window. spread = 0.70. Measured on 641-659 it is 1.00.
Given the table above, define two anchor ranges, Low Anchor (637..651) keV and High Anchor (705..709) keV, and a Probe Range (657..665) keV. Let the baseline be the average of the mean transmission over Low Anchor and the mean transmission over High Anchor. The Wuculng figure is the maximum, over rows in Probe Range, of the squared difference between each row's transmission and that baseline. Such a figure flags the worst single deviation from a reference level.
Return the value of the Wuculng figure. 14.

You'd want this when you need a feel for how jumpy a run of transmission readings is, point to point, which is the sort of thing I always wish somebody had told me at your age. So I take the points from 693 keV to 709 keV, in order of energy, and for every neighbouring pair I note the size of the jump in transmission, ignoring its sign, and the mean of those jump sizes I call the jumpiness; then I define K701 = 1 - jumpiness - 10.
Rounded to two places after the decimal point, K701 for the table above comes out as -10.34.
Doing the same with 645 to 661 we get -10.41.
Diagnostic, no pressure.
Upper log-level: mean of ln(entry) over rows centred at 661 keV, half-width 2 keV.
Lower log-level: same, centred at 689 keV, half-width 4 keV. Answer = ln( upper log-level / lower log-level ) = 0.072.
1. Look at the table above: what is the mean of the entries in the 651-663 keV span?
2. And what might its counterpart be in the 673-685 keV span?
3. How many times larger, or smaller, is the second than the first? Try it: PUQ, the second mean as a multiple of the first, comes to 0.87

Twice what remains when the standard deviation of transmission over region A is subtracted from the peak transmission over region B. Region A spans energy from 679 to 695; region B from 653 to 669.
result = 85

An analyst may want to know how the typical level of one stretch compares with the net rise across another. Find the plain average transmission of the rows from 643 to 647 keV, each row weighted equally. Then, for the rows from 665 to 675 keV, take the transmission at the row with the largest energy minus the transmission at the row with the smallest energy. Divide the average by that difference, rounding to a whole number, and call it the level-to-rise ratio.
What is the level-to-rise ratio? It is -29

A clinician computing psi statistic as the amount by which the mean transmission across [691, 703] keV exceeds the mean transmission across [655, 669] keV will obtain -11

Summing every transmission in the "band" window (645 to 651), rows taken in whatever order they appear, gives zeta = 137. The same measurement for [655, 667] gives 252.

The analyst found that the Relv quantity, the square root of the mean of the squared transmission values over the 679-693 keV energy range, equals 33.3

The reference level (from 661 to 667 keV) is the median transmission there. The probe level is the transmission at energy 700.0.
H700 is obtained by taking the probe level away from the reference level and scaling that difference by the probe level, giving 0.35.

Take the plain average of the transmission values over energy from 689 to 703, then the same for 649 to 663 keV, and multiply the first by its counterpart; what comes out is 1335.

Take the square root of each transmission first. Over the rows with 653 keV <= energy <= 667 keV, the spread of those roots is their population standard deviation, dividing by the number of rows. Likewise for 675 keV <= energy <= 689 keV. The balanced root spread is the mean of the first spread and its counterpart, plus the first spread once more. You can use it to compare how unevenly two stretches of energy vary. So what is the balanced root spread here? 0.34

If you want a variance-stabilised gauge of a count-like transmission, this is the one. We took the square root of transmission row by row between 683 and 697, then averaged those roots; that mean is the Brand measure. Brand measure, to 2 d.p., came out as 5.63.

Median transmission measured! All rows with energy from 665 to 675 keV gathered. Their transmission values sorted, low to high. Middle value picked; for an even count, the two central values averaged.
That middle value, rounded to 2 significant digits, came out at 40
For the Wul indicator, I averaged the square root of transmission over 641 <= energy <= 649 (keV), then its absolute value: 6.7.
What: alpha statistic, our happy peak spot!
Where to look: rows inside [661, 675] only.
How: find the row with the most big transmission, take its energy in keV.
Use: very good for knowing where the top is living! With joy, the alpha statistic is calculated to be 666.0 keV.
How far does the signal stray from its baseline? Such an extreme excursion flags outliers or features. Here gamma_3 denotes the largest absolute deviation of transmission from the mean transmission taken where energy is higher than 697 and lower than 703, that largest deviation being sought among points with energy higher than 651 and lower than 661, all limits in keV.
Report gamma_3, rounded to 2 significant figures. 16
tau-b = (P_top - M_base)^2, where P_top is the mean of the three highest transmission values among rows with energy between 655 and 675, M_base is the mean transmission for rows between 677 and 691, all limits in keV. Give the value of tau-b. 85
